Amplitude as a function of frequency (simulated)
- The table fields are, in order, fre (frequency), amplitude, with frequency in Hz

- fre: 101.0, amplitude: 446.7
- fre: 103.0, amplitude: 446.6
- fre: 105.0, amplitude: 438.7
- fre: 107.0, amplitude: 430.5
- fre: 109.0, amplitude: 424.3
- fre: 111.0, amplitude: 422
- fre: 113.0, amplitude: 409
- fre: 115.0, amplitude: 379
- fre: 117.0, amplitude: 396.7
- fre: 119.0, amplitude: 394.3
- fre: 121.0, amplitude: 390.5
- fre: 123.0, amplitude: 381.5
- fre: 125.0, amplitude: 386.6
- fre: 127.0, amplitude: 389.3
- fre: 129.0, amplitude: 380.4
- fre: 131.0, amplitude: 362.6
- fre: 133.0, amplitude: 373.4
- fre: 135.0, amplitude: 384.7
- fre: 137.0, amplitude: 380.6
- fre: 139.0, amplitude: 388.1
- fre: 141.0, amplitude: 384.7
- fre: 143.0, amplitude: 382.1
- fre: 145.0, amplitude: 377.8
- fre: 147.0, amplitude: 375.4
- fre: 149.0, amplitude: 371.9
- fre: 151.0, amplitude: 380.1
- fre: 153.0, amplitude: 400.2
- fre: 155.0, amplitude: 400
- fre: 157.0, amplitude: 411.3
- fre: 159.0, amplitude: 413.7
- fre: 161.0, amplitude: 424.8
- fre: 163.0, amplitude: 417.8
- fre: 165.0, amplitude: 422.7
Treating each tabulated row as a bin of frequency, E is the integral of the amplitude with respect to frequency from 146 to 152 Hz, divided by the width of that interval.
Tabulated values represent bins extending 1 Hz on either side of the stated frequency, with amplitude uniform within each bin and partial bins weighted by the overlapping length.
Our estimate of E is 376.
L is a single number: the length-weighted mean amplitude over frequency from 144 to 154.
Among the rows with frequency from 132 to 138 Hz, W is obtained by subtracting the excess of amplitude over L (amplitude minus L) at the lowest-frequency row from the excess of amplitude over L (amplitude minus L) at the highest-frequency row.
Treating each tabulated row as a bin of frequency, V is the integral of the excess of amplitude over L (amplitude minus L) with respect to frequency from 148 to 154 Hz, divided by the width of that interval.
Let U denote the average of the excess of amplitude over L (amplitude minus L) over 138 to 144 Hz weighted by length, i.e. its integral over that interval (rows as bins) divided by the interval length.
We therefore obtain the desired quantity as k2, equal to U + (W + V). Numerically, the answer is 14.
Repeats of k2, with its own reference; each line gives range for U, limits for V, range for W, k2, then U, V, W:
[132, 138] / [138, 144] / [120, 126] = -2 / -2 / 4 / -4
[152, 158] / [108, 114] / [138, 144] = 54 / 23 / 37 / -6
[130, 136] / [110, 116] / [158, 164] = 19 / -8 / 22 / 4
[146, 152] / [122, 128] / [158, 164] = 4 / -5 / 5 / 4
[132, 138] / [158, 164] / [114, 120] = 51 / -2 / 38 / 15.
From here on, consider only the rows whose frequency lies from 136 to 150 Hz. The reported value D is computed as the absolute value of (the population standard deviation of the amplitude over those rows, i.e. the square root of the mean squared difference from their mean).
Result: 5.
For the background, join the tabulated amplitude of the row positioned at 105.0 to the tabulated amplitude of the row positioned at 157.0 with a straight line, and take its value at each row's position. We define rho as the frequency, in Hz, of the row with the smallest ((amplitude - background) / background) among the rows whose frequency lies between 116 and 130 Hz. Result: 123.0 Hz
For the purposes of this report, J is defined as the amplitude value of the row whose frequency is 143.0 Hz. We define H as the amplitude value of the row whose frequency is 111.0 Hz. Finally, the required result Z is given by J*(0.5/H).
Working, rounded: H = 422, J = 382.1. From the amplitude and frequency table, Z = 0.453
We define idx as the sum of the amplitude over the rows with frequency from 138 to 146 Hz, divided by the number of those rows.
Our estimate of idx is 383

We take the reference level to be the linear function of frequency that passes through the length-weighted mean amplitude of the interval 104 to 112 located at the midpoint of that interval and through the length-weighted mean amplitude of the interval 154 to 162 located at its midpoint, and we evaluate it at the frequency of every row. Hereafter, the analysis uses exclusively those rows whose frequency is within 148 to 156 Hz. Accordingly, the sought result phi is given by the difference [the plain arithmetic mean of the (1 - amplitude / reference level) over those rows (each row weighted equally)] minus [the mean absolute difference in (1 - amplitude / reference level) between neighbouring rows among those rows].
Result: 0.04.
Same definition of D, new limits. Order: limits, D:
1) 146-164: 18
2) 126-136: 9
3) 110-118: 16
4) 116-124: 6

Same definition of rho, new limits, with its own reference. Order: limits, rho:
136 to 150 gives 149.0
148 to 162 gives 149.0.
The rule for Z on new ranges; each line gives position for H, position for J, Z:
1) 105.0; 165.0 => 0.482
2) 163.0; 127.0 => 0.466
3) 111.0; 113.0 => 0.485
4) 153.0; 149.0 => 0.465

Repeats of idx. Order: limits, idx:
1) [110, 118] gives 402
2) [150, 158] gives 398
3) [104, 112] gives 429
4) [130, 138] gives 375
